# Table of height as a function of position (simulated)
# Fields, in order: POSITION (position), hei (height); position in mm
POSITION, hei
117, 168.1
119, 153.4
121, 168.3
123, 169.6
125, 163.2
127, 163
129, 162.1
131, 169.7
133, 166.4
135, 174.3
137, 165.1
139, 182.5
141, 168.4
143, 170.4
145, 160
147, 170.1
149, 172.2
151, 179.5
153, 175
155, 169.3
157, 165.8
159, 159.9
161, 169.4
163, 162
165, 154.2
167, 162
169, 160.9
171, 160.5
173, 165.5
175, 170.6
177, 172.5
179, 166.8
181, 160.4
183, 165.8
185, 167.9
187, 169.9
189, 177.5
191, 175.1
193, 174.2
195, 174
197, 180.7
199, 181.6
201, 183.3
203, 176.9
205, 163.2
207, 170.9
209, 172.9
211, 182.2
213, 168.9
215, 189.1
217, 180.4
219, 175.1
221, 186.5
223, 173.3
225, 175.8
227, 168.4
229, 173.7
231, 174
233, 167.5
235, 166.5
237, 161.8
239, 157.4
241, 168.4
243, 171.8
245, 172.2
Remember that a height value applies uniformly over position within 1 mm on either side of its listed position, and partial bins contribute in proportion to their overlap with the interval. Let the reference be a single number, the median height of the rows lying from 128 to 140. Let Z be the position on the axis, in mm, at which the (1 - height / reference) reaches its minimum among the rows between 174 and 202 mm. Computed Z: 201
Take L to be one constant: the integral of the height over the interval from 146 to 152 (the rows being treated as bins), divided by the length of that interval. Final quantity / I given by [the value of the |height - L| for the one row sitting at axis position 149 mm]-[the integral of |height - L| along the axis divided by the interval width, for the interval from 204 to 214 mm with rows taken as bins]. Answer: -3.9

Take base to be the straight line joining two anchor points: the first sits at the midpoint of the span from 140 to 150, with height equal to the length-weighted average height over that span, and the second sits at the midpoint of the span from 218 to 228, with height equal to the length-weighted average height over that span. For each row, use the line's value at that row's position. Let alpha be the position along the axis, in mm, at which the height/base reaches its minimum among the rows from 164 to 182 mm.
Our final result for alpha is 165 mm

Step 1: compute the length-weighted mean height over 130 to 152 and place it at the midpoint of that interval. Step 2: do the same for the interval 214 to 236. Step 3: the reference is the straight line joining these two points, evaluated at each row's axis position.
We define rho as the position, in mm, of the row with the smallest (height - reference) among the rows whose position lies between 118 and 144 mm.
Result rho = 119 mm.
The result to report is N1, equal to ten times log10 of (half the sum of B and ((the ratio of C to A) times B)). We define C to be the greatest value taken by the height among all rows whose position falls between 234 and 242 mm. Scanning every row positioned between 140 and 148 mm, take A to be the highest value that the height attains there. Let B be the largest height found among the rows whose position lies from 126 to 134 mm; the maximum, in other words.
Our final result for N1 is 22.3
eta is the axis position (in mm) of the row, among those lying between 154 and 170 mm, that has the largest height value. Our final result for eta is 161 mm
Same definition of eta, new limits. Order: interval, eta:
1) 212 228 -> 215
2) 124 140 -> 139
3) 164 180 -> 177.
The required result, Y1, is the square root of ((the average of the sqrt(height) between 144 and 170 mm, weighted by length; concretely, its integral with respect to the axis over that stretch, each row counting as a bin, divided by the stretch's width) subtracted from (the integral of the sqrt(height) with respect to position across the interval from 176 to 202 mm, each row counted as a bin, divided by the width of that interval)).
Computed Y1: 0.51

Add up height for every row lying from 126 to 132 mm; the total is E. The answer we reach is 495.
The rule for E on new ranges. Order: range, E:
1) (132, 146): 1187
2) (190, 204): 1246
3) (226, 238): 1012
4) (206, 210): 344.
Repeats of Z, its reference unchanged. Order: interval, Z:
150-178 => 151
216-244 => 221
